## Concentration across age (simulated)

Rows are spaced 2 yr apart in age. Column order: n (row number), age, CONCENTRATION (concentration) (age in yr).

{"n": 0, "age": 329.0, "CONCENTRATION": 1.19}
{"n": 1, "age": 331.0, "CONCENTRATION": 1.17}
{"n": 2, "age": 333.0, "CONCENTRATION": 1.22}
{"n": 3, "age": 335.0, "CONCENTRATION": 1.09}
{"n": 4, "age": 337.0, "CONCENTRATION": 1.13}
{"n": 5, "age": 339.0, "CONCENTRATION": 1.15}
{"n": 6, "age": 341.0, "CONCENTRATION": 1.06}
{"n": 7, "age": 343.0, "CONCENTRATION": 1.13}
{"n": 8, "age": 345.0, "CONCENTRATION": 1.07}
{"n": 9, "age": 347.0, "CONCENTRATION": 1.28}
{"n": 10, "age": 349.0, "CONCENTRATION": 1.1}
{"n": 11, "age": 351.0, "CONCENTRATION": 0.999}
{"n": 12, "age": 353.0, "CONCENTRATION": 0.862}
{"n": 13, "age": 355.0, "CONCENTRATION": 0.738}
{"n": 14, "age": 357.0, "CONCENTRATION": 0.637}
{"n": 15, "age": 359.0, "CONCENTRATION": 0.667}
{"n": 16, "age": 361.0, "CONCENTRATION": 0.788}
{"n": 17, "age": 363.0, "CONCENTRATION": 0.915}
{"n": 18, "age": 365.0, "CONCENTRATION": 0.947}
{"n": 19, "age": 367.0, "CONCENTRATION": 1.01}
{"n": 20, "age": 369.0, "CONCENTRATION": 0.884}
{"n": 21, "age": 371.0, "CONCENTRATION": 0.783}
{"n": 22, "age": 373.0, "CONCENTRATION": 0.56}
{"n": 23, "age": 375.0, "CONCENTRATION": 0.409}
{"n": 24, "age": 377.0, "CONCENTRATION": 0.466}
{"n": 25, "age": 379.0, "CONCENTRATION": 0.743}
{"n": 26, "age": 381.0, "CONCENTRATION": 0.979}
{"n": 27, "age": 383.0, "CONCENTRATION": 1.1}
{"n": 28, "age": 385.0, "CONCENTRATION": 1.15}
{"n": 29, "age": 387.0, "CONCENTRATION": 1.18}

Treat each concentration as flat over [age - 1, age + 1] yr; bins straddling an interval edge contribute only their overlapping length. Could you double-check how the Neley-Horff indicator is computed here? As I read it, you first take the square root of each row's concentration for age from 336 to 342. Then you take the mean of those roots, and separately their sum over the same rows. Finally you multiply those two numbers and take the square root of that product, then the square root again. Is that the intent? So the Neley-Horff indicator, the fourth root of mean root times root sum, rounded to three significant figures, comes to 1.35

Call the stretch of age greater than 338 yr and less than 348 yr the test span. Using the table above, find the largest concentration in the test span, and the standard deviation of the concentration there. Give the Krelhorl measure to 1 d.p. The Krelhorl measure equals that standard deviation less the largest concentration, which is -1.2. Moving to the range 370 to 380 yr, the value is -0.6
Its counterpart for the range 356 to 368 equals -0.9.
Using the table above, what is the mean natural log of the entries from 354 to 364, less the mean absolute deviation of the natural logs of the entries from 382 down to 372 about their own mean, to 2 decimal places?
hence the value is -0.58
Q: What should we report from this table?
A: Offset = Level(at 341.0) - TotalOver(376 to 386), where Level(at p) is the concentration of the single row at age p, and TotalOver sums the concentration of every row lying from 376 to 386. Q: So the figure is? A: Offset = -3.4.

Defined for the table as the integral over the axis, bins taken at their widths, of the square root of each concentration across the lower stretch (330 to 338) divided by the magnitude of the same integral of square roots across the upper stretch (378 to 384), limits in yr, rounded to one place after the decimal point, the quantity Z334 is 1.5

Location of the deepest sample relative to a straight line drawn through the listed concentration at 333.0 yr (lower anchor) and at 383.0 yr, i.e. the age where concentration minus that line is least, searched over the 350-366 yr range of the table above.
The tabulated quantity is 357.0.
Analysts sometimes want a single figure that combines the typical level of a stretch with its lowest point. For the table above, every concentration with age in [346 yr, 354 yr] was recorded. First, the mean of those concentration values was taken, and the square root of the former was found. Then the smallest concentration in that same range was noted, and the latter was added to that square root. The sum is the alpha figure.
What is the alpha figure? 1.9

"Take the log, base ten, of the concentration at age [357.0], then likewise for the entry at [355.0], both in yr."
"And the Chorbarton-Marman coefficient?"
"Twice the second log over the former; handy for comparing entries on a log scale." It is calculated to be 1.3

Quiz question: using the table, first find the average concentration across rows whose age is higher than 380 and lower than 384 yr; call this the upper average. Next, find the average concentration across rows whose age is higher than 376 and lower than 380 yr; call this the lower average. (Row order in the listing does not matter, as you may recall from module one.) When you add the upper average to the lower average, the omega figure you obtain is 1.64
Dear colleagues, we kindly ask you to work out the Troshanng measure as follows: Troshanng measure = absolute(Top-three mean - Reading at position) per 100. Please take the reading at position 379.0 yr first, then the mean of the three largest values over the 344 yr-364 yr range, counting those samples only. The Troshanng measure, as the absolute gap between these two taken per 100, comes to 0.0041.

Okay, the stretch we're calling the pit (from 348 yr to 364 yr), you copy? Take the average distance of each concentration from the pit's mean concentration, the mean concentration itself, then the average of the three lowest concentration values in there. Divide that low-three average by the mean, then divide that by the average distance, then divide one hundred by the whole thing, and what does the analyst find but 16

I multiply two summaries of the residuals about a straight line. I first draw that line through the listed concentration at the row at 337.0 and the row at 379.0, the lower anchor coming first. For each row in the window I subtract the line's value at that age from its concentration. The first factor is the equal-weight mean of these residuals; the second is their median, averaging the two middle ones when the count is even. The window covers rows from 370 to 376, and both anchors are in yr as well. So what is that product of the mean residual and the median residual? 0.0511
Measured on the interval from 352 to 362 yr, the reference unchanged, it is 0.0469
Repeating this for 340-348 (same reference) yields 0.0024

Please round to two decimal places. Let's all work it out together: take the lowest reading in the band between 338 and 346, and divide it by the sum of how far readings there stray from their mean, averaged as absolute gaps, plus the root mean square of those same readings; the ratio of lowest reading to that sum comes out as 0.93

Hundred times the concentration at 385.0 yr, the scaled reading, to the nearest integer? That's 115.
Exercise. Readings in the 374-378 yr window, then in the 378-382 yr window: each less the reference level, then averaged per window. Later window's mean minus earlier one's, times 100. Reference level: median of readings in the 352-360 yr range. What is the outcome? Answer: 42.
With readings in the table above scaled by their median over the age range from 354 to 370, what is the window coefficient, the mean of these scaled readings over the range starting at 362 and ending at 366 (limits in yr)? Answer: 1.1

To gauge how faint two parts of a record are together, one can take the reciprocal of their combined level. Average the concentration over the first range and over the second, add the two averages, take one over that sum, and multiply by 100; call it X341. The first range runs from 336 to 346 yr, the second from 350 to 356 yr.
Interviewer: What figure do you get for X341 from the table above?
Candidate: 51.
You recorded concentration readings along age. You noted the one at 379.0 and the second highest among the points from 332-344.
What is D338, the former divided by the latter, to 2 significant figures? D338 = 0.65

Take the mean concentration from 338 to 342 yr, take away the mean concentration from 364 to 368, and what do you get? 0.13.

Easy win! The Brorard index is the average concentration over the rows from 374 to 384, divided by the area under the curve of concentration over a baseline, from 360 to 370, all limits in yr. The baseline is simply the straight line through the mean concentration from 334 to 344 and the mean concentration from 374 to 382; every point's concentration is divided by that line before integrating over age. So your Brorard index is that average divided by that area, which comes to 0.065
